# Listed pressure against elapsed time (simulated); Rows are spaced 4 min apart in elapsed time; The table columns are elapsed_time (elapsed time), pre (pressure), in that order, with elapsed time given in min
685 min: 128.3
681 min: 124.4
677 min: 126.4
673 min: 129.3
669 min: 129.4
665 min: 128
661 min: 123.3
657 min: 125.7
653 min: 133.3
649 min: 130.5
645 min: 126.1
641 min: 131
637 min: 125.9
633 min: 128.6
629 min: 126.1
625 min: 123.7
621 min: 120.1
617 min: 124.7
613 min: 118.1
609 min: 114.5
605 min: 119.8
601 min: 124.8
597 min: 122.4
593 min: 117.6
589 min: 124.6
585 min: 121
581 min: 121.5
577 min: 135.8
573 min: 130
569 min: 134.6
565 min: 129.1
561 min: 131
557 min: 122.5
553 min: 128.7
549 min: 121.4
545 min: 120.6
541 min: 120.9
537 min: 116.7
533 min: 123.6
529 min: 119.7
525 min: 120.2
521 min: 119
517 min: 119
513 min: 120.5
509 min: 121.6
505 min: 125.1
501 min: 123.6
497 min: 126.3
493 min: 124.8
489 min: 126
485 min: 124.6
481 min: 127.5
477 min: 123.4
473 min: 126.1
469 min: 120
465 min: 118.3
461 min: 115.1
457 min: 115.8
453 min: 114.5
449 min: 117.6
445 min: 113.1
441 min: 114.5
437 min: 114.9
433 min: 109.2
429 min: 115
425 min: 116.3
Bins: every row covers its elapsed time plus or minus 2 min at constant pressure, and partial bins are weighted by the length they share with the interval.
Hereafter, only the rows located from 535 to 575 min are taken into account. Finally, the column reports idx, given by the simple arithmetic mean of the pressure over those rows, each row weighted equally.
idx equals 126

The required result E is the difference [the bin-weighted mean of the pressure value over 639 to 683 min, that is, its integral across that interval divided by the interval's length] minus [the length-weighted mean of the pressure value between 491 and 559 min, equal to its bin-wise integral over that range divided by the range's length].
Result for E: 6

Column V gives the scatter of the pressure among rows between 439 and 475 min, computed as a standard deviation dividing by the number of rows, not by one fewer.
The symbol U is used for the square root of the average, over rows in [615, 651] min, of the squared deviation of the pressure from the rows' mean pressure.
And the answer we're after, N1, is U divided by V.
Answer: 0.9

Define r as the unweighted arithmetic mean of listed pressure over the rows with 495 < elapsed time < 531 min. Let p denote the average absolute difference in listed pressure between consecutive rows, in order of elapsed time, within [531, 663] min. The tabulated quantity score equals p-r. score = -117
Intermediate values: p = 4.63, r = 121.7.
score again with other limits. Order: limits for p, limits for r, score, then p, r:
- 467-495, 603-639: -119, 3.07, 122.4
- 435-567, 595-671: -122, 2.76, 125.1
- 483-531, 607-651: -123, 1.46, 124.5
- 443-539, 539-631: -122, 2.49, 124.1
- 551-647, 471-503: -120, 4.84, 125.3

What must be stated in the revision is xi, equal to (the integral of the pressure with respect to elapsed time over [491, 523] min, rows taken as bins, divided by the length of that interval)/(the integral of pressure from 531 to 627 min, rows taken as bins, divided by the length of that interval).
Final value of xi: 0.991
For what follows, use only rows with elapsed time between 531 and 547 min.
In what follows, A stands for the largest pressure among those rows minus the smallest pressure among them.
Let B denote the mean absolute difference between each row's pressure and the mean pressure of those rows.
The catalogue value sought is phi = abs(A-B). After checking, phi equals 5.0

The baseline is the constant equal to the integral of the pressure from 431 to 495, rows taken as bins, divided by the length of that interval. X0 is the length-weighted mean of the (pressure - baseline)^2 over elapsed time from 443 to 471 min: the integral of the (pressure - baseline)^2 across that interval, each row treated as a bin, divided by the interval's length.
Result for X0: 12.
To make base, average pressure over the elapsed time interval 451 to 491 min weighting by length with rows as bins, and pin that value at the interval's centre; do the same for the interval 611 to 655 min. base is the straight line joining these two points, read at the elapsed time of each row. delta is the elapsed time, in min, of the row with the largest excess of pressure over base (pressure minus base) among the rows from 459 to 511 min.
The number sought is 481 min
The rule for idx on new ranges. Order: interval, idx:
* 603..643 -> 123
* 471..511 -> 125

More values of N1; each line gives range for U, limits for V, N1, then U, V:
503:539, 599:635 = 0.6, 2.4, 4.2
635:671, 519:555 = 0.9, 3.0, 3.2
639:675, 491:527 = 1.1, 2.9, 2.6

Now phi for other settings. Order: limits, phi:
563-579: 3.9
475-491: 2.7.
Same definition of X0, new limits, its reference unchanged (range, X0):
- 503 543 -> 8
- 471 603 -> 45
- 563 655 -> 70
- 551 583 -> 124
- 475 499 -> 42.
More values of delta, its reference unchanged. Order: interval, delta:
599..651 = 641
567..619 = 577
